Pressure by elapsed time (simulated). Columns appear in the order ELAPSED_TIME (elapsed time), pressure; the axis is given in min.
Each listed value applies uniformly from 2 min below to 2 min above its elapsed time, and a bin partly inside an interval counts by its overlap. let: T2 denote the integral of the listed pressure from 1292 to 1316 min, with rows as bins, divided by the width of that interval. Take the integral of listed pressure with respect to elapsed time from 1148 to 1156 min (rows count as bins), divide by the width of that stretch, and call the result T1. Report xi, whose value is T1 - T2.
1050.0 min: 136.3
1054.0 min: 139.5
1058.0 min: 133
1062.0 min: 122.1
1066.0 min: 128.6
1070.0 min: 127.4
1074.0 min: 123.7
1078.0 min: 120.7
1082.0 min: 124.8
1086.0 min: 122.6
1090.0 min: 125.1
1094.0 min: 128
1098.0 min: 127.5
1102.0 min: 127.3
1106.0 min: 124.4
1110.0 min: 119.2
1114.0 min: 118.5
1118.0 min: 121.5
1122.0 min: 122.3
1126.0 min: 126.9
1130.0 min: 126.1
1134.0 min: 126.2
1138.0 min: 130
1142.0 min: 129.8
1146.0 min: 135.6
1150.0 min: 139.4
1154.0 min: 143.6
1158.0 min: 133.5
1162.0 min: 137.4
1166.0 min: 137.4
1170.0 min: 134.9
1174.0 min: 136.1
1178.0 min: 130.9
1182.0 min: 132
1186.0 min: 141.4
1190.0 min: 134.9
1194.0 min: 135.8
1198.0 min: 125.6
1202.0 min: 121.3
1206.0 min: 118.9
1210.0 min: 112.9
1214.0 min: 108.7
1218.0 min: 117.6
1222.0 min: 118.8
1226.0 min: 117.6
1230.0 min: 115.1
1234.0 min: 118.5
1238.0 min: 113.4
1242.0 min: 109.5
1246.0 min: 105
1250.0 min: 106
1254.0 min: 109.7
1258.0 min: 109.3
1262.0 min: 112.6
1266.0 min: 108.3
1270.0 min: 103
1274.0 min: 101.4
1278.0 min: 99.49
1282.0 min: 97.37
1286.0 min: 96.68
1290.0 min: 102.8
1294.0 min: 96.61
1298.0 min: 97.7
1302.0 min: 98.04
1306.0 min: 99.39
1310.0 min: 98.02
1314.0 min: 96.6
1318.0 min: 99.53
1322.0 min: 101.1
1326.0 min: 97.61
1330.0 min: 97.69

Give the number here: 44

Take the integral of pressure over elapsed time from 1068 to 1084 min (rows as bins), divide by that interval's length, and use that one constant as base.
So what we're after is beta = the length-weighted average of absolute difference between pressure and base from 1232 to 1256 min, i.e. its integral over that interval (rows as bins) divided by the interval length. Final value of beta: 14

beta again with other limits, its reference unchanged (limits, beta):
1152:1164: 14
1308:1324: 25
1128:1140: 3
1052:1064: 9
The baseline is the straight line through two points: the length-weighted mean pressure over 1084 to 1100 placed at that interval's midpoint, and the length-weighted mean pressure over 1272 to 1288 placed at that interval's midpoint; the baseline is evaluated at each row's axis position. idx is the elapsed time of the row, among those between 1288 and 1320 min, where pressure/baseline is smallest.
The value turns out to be 1294.0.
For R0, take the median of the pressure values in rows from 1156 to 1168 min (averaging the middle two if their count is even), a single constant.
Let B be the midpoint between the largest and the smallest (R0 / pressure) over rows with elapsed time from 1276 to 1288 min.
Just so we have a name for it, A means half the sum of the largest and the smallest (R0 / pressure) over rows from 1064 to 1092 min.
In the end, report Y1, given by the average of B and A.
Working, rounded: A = 1.10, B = 1.40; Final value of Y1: 1.25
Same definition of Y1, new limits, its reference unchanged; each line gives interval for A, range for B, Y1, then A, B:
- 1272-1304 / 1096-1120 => 1.25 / 1.38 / 1.12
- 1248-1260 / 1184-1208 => 1.17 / 1.27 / 1.06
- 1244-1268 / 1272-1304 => 1.32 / 1.26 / 1.38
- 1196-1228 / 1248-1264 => 1.22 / 1.18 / 1.26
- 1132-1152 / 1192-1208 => 1.06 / 1.04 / 1.08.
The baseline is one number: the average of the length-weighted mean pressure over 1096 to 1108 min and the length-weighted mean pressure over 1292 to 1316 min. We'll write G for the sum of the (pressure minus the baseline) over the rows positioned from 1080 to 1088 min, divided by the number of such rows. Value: 12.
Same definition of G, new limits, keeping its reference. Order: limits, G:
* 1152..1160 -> 26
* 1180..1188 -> 25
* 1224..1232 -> 4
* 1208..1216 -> -1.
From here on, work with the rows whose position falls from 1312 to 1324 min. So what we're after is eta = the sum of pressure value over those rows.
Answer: 297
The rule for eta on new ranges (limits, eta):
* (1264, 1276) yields 313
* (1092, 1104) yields 383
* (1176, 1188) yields 404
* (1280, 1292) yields 297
